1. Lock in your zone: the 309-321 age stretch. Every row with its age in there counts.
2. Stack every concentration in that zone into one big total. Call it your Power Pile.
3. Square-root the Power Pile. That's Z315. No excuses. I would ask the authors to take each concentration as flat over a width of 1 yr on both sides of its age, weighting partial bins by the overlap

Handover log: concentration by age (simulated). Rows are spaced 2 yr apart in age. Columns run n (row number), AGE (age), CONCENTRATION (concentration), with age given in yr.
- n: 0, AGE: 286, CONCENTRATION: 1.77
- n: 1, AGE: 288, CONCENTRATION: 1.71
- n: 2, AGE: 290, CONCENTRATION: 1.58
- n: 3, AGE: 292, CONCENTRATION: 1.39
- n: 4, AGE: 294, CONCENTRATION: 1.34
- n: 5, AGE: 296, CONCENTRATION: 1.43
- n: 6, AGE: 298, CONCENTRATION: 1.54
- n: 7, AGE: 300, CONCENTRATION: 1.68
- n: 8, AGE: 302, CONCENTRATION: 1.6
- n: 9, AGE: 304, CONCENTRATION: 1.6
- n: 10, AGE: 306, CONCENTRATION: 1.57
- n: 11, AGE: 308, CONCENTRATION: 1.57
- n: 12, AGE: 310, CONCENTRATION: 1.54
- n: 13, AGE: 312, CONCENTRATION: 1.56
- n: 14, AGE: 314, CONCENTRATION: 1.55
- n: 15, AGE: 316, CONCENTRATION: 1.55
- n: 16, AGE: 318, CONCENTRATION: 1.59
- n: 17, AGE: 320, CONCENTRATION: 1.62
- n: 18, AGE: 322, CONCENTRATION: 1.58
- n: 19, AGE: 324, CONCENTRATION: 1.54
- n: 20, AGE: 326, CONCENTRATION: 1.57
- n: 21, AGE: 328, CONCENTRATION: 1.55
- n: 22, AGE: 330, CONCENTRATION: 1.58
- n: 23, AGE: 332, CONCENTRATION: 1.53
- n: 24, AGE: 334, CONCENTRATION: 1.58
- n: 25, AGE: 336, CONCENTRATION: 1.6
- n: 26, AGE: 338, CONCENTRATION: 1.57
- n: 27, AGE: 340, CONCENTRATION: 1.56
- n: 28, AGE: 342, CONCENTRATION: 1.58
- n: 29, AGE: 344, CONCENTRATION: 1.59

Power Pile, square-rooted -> 3.07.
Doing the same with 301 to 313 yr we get 3.07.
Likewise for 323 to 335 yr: 3.06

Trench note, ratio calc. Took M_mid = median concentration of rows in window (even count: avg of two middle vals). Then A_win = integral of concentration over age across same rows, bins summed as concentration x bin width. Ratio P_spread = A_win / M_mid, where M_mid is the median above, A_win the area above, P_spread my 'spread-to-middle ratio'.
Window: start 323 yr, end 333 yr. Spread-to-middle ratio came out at 10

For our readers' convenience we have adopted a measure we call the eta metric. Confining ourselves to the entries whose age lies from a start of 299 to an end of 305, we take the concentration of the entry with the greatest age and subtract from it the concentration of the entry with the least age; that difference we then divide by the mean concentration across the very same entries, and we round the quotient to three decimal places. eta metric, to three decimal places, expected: -0.049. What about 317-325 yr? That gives -0.032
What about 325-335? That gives 0.006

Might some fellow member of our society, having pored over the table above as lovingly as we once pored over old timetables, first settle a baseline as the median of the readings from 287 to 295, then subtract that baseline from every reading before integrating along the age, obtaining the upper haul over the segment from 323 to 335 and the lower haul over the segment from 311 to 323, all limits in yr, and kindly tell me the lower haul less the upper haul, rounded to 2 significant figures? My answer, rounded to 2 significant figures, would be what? 0.20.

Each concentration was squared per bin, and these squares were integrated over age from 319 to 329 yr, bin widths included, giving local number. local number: 24.7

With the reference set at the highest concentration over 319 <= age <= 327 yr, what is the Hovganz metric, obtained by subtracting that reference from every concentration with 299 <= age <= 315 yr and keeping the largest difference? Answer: 0.06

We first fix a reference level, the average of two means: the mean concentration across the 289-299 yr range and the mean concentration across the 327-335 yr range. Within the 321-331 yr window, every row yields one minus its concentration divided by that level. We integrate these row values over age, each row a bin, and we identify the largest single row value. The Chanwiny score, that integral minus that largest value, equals -0.35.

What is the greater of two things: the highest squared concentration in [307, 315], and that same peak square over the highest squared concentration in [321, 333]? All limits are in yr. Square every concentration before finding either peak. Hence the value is 2.46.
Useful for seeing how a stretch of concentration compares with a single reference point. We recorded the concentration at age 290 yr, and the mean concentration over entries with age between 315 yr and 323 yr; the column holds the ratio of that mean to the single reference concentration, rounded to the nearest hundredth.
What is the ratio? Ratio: 1.00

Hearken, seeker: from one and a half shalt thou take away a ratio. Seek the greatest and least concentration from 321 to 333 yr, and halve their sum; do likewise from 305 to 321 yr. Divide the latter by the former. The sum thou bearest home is 0.484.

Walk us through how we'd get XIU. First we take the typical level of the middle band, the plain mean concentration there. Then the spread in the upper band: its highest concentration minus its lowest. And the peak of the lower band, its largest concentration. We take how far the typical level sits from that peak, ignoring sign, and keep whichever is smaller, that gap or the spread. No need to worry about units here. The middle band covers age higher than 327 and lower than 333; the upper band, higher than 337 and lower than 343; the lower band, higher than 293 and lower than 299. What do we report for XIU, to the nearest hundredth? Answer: 0.01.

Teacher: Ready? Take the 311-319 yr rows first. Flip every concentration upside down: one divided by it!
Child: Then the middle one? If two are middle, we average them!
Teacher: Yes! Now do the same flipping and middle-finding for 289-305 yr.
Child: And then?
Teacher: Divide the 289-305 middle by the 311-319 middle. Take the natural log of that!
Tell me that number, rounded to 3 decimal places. -0.003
